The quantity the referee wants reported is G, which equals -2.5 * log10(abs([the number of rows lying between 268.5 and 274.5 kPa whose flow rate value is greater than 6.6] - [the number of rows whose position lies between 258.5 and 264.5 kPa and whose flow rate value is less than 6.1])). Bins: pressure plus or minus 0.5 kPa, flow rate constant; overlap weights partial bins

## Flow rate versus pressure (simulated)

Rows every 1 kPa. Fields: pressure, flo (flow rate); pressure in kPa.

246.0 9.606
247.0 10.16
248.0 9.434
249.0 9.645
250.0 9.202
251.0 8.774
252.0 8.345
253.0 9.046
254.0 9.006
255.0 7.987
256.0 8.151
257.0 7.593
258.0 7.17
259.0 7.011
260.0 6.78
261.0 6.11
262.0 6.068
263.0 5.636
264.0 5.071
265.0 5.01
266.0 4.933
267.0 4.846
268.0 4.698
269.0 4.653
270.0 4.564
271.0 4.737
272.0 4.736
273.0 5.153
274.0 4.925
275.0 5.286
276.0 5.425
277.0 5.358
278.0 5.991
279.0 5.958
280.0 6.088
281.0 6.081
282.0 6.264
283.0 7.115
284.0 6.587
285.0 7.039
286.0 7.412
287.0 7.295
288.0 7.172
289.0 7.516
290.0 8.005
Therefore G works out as -1.19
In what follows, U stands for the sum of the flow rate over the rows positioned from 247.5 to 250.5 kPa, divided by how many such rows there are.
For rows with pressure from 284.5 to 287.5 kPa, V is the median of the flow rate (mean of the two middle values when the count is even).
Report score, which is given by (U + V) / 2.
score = 8.4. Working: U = 9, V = 7.3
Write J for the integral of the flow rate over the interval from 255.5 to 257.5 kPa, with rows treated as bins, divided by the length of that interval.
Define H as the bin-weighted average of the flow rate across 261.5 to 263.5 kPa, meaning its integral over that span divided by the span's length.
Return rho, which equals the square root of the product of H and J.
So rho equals 6.8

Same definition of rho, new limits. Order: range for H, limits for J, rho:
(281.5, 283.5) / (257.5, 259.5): 6.9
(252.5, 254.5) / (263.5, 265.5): 6.7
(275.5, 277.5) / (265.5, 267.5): 5.1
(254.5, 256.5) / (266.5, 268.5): 6.2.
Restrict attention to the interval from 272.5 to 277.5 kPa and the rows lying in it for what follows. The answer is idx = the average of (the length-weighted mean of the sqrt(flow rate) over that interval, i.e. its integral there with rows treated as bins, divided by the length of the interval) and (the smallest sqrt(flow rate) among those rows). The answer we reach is 2.25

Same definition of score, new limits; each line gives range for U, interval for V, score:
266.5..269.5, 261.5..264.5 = 5.2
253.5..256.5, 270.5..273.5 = 6.6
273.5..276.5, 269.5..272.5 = 5.0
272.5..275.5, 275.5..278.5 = 5.3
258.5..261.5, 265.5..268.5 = 5.7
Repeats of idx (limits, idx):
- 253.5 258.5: 2.75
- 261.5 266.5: 2.27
